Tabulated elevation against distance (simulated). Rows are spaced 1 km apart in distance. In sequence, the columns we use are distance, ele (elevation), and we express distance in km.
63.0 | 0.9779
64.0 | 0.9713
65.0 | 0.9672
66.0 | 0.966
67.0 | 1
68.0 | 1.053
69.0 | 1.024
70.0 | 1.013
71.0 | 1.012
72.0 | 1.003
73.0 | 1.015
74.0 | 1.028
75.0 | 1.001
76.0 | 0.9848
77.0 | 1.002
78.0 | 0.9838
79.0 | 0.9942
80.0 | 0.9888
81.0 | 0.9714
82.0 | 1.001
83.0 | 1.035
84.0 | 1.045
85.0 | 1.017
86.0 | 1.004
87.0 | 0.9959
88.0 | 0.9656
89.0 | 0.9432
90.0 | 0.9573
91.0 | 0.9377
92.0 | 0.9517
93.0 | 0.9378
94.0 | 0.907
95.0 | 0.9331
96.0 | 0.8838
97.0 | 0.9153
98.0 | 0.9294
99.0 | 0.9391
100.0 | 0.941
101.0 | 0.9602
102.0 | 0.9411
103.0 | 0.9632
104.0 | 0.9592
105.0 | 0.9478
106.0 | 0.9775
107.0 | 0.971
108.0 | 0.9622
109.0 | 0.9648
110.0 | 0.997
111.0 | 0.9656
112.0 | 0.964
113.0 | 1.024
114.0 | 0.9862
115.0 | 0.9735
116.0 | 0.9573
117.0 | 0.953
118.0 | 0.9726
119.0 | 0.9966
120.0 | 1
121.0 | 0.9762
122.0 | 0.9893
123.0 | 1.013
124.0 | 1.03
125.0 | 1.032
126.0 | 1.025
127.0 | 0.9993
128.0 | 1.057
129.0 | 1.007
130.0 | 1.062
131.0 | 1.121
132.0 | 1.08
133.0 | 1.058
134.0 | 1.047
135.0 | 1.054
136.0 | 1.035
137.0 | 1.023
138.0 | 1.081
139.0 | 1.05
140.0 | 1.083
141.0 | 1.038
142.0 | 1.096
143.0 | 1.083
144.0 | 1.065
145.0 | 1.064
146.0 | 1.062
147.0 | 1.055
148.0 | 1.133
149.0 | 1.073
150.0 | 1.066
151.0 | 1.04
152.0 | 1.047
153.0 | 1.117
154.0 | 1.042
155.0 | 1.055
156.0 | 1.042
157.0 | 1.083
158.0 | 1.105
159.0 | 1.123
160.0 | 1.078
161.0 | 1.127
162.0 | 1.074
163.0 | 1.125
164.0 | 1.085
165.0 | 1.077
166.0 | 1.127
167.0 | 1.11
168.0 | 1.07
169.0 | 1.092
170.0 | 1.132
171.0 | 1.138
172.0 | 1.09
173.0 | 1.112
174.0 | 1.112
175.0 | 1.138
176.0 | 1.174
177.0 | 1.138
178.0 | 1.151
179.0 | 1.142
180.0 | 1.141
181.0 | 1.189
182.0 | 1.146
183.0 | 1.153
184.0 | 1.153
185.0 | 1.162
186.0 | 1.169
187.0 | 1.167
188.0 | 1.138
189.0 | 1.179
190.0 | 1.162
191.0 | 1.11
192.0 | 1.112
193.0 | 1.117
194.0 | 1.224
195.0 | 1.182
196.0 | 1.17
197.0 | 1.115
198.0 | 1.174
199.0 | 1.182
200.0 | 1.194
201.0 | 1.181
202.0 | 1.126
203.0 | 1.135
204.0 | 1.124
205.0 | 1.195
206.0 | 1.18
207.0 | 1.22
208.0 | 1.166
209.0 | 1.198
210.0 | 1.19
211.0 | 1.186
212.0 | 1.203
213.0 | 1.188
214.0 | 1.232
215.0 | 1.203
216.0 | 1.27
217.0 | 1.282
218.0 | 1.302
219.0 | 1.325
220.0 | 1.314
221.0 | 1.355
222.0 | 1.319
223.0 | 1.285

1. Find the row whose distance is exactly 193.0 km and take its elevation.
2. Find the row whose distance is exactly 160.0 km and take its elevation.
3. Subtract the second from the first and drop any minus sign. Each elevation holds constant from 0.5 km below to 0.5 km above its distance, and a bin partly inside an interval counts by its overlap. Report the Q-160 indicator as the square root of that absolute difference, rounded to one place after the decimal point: 0.2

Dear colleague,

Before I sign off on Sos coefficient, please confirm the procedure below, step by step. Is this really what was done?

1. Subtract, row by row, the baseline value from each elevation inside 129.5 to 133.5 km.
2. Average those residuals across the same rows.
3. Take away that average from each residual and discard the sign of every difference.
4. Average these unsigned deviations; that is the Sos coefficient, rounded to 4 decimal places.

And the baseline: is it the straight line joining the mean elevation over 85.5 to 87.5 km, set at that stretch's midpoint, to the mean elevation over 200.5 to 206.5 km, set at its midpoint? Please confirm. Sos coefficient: 0.0207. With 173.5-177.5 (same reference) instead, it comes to 0.0164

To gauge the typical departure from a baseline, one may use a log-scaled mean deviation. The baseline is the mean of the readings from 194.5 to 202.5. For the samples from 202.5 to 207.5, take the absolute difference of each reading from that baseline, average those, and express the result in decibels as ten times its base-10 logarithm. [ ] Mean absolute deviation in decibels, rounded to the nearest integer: -15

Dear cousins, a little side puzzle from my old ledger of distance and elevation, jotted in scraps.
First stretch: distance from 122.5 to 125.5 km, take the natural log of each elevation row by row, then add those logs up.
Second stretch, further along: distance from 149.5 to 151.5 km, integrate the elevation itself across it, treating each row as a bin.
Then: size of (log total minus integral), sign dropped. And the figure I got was 2.0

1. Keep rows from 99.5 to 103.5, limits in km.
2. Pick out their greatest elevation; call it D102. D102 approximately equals 0.9632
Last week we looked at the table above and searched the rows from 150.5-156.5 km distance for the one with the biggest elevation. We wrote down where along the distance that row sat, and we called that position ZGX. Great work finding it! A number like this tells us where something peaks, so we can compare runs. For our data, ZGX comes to 153.0 km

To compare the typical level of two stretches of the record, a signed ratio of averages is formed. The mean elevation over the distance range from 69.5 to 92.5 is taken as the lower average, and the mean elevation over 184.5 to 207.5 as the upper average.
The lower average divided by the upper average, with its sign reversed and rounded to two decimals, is -0.86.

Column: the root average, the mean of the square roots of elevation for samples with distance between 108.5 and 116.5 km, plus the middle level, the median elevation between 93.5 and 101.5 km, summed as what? 1.92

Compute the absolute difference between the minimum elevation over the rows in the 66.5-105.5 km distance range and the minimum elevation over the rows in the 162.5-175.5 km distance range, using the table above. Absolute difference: 0.186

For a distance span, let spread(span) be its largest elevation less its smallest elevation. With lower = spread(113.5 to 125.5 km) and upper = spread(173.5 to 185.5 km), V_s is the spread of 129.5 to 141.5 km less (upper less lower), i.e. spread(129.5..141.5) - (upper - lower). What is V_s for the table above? 0.10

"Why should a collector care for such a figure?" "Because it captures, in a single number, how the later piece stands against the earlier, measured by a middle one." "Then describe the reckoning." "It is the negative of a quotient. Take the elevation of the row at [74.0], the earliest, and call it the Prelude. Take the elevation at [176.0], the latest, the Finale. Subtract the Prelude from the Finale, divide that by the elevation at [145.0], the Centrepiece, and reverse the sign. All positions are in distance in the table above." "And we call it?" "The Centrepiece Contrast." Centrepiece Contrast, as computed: -0.137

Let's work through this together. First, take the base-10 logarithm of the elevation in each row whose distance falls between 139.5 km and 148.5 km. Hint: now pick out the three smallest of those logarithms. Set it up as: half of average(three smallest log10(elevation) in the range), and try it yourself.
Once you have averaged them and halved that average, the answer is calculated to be 0.011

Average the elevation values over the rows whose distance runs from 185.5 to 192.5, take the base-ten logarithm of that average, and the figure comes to 0.06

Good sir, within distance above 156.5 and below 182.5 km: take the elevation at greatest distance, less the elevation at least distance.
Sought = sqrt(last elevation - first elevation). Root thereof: 0.251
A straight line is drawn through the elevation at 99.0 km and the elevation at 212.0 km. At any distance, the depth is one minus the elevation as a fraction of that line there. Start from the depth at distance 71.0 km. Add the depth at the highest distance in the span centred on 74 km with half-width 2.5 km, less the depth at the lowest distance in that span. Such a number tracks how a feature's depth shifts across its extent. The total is -0.13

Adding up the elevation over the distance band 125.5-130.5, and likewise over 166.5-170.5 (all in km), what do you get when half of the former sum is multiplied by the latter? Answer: 11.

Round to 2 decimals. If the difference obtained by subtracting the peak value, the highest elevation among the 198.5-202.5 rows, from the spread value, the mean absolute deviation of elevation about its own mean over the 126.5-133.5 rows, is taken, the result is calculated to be -1.16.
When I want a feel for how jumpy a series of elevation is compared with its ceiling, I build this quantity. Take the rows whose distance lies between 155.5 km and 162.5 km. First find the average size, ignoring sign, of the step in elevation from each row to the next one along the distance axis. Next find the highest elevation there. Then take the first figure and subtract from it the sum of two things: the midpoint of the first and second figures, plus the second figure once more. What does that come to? -1.67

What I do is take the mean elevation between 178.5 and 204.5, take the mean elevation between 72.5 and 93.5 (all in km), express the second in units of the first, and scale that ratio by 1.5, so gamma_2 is 1.28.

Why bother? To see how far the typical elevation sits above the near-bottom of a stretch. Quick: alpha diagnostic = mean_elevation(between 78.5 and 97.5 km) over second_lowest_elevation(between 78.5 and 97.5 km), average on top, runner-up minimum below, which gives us 1.07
